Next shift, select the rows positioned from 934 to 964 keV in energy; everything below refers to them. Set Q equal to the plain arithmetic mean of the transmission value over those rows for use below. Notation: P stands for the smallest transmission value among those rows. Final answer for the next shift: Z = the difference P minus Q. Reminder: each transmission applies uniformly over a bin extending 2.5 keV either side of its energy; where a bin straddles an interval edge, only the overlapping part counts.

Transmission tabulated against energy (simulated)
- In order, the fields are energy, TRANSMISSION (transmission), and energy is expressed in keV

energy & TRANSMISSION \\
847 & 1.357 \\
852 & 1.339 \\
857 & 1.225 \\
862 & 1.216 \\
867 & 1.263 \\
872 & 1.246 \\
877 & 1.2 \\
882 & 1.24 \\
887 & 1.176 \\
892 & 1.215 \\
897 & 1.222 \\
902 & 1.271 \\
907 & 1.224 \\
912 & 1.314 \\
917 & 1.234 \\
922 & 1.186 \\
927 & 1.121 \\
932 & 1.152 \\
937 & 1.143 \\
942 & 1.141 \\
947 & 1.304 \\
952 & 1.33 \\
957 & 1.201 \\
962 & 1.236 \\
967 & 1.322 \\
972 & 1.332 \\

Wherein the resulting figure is -0.08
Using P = 1.141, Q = 1.23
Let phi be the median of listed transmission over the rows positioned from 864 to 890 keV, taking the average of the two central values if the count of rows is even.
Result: 1.24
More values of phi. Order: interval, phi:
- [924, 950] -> 1.14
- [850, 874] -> 1.25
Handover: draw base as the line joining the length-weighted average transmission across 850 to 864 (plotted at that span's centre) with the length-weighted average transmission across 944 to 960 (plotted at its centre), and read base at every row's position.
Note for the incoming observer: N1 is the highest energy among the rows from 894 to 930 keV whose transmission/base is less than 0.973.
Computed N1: 927 keV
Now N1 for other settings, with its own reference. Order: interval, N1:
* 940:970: 962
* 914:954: 942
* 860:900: 897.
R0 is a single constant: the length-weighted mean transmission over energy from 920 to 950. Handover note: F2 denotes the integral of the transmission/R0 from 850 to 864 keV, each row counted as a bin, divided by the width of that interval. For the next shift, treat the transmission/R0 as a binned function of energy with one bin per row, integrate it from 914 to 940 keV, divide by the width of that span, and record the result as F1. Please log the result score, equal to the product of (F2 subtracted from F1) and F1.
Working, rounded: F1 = 0.99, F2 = 1.07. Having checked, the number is -0.08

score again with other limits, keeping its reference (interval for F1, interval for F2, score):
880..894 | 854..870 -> -0.03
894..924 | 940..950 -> 0.01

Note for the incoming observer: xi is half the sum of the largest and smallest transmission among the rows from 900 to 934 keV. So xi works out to 1.22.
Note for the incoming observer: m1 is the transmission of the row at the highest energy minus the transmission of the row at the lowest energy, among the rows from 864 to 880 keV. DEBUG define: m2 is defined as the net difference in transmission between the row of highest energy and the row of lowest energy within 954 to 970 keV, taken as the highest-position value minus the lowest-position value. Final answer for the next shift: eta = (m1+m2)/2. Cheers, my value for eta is 0.029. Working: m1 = -0.063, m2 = 0.12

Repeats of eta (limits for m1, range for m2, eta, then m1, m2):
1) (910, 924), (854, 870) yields -0.045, -0.128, 0.04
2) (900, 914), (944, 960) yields -0.030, 0.043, -0.10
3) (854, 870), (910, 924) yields -0.045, 0.038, -0.13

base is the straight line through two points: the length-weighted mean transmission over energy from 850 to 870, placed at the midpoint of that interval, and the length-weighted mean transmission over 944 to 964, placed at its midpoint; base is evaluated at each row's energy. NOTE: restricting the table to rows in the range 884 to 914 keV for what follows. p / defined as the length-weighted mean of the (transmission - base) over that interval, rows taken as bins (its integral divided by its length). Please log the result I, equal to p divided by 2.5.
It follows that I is -0.010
